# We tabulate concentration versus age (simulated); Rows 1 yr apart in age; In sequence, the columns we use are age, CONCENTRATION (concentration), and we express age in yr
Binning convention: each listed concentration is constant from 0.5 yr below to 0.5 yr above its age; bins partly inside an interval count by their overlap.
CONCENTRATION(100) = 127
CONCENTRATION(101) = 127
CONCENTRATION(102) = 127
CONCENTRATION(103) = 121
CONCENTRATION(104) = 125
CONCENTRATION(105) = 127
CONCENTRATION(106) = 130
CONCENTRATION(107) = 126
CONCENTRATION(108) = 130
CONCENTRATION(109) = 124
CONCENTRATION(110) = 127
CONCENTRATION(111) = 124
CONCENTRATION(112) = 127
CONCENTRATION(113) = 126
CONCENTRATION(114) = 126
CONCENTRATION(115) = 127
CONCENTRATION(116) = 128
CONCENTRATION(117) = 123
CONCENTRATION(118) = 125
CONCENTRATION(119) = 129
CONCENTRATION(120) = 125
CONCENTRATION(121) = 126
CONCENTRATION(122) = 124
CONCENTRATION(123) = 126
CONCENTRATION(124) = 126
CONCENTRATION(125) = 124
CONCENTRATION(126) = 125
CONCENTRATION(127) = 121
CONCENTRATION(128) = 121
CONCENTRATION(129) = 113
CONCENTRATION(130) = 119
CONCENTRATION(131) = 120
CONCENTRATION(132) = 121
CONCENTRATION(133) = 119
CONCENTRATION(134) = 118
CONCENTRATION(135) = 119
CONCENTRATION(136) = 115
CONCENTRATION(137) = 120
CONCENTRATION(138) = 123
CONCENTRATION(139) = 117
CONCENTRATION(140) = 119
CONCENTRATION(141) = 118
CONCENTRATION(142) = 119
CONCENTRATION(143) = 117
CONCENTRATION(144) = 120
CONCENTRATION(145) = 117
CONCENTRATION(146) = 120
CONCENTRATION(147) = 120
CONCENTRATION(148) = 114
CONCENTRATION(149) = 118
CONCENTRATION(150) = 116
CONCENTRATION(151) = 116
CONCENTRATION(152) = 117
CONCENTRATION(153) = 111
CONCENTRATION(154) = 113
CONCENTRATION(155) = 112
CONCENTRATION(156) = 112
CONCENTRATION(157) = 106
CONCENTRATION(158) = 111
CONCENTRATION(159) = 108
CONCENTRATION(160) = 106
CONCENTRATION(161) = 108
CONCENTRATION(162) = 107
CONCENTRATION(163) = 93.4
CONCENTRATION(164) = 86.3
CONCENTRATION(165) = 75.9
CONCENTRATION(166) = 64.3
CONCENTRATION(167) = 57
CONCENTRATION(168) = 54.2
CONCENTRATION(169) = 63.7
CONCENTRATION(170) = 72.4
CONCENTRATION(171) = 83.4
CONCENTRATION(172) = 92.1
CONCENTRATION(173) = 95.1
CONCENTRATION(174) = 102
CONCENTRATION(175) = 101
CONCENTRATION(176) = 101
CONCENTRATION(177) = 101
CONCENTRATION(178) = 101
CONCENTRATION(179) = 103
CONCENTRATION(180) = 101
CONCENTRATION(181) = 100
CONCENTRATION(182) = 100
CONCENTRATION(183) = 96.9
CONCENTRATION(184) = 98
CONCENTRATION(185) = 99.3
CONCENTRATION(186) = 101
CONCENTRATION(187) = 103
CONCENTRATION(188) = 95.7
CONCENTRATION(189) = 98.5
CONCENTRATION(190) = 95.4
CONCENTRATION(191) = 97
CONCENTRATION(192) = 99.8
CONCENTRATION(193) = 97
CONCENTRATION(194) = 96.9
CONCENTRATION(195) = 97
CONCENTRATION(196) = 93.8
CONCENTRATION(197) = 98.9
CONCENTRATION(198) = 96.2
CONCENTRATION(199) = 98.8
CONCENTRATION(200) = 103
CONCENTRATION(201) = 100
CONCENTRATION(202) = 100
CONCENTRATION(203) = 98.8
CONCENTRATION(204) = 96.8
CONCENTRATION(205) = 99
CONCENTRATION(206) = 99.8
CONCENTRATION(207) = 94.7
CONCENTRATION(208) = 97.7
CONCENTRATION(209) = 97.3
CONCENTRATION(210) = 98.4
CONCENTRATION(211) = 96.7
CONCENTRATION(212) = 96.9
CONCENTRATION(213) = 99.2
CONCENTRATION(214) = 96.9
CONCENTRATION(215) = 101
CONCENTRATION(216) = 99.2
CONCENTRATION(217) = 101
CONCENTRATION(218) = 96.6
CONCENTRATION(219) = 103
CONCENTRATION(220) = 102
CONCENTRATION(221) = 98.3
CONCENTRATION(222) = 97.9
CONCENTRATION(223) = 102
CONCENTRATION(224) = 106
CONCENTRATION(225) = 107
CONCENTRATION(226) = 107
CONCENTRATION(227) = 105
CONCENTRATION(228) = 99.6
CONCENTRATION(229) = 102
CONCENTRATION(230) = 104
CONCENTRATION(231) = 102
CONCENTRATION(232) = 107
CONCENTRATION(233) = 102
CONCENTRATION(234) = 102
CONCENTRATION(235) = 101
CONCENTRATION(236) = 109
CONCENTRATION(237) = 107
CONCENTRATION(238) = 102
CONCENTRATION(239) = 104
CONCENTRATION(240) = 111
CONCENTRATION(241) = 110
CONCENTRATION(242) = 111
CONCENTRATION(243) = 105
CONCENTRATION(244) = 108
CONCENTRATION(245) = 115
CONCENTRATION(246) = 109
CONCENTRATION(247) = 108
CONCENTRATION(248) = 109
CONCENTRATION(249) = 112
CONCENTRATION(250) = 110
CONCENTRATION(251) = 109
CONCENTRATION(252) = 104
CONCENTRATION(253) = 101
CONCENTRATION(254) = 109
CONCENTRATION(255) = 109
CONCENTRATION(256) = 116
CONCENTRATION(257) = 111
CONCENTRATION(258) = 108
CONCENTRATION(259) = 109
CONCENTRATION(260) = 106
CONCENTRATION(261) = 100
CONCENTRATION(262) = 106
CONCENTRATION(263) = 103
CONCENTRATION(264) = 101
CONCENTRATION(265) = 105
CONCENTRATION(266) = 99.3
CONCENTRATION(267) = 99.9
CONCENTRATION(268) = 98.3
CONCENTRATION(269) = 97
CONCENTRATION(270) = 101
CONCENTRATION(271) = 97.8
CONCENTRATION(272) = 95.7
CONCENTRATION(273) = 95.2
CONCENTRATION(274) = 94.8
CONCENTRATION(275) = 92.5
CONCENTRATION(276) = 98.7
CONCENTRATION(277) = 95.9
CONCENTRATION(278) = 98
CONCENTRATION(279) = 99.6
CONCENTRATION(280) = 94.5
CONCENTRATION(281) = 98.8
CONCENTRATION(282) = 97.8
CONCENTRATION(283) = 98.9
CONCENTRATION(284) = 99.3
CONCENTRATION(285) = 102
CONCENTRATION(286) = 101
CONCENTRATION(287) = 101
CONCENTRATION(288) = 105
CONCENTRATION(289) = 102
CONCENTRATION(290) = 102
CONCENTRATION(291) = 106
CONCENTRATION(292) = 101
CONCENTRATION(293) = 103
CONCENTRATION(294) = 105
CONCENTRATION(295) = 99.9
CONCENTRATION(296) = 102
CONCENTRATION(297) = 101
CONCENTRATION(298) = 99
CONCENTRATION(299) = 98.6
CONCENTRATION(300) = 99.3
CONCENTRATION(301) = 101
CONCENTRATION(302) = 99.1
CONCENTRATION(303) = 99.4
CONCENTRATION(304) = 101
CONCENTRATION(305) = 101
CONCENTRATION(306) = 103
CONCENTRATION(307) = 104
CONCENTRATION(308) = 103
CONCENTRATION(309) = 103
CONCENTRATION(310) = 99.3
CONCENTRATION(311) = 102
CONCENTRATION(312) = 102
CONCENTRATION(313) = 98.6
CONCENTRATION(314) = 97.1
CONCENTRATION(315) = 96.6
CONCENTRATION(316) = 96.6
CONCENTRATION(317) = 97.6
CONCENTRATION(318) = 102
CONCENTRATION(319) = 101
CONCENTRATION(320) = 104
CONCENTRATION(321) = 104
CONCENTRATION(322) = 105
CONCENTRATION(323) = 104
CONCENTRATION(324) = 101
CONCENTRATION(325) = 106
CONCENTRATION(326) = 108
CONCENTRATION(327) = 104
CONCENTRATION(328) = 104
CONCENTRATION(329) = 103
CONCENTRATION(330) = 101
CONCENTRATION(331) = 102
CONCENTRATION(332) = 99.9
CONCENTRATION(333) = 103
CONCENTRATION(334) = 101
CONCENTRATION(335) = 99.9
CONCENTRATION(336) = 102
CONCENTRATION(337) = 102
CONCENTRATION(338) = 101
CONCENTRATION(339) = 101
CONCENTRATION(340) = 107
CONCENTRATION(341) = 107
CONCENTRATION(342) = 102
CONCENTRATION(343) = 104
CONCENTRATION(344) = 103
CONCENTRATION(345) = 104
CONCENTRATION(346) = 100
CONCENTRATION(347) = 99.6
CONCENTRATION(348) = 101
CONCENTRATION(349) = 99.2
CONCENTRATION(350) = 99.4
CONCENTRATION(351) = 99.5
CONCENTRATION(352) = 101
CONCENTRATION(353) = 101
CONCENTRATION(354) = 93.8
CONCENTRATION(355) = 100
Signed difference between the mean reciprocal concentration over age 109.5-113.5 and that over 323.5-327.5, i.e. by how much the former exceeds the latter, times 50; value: -0.081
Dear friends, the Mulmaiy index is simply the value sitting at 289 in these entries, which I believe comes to 102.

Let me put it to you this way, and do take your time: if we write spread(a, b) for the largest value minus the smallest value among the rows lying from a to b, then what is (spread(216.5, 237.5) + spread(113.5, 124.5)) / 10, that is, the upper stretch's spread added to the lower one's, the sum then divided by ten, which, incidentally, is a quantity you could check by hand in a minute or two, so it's 1.84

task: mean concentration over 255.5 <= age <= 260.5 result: 110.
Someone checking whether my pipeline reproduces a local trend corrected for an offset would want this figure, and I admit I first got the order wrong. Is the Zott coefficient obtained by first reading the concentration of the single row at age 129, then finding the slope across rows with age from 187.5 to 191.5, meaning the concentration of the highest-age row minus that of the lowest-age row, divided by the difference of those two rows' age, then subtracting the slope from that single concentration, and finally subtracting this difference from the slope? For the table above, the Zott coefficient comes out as -112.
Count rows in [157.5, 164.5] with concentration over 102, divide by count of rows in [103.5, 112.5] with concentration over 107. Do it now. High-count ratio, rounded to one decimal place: 0.6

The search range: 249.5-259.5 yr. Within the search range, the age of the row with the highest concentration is 256 yr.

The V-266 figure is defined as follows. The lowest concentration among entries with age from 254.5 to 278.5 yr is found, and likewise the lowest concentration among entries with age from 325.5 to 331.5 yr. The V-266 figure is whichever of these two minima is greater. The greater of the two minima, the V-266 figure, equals 101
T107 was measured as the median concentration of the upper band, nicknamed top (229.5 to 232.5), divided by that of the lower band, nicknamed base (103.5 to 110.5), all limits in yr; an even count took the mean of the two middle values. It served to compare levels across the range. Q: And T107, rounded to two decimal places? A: 0.82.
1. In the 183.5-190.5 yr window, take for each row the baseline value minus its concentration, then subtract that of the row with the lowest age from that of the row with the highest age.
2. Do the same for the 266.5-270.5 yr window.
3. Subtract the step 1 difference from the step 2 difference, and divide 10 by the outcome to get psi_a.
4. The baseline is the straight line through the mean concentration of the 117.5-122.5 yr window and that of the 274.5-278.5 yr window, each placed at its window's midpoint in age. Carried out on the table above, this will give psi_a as -3.2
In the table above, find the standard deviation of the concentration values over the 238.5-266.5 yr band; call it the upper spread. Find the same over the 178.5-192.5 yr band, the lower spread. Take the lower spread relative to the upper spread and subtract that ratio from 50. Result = 49.4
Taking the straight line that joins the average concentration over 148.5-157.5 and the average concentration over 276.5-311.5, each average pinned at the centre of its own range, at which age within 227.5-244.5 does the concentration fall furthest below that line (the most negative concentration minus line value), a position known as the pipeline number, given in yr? 228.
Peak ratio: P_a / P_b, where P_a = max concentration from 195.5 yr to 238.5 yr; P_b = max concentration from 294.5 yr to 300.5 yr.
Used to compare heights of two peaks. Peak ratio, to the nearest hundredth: 1.07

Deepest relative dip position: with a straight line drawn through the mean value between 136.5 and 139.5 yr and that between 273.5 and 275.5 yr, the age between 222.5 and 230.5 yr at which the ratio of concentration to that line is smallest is 228 yr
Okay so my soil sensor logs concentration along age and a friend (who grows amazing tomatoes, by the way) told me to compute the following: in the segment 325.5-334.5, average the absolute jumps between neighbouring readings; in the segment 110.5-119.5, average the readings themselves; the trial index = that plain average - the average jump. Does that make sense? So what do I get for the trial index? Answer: 124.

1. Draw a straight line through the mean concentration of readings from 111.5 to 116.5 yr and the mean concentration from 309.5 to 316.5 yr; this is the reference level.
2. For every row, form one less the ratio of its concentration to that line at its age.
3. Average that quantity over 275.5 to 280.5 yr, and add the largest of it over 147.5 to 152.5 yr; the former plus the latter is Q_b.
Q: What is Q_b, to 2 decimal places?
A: 0.13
